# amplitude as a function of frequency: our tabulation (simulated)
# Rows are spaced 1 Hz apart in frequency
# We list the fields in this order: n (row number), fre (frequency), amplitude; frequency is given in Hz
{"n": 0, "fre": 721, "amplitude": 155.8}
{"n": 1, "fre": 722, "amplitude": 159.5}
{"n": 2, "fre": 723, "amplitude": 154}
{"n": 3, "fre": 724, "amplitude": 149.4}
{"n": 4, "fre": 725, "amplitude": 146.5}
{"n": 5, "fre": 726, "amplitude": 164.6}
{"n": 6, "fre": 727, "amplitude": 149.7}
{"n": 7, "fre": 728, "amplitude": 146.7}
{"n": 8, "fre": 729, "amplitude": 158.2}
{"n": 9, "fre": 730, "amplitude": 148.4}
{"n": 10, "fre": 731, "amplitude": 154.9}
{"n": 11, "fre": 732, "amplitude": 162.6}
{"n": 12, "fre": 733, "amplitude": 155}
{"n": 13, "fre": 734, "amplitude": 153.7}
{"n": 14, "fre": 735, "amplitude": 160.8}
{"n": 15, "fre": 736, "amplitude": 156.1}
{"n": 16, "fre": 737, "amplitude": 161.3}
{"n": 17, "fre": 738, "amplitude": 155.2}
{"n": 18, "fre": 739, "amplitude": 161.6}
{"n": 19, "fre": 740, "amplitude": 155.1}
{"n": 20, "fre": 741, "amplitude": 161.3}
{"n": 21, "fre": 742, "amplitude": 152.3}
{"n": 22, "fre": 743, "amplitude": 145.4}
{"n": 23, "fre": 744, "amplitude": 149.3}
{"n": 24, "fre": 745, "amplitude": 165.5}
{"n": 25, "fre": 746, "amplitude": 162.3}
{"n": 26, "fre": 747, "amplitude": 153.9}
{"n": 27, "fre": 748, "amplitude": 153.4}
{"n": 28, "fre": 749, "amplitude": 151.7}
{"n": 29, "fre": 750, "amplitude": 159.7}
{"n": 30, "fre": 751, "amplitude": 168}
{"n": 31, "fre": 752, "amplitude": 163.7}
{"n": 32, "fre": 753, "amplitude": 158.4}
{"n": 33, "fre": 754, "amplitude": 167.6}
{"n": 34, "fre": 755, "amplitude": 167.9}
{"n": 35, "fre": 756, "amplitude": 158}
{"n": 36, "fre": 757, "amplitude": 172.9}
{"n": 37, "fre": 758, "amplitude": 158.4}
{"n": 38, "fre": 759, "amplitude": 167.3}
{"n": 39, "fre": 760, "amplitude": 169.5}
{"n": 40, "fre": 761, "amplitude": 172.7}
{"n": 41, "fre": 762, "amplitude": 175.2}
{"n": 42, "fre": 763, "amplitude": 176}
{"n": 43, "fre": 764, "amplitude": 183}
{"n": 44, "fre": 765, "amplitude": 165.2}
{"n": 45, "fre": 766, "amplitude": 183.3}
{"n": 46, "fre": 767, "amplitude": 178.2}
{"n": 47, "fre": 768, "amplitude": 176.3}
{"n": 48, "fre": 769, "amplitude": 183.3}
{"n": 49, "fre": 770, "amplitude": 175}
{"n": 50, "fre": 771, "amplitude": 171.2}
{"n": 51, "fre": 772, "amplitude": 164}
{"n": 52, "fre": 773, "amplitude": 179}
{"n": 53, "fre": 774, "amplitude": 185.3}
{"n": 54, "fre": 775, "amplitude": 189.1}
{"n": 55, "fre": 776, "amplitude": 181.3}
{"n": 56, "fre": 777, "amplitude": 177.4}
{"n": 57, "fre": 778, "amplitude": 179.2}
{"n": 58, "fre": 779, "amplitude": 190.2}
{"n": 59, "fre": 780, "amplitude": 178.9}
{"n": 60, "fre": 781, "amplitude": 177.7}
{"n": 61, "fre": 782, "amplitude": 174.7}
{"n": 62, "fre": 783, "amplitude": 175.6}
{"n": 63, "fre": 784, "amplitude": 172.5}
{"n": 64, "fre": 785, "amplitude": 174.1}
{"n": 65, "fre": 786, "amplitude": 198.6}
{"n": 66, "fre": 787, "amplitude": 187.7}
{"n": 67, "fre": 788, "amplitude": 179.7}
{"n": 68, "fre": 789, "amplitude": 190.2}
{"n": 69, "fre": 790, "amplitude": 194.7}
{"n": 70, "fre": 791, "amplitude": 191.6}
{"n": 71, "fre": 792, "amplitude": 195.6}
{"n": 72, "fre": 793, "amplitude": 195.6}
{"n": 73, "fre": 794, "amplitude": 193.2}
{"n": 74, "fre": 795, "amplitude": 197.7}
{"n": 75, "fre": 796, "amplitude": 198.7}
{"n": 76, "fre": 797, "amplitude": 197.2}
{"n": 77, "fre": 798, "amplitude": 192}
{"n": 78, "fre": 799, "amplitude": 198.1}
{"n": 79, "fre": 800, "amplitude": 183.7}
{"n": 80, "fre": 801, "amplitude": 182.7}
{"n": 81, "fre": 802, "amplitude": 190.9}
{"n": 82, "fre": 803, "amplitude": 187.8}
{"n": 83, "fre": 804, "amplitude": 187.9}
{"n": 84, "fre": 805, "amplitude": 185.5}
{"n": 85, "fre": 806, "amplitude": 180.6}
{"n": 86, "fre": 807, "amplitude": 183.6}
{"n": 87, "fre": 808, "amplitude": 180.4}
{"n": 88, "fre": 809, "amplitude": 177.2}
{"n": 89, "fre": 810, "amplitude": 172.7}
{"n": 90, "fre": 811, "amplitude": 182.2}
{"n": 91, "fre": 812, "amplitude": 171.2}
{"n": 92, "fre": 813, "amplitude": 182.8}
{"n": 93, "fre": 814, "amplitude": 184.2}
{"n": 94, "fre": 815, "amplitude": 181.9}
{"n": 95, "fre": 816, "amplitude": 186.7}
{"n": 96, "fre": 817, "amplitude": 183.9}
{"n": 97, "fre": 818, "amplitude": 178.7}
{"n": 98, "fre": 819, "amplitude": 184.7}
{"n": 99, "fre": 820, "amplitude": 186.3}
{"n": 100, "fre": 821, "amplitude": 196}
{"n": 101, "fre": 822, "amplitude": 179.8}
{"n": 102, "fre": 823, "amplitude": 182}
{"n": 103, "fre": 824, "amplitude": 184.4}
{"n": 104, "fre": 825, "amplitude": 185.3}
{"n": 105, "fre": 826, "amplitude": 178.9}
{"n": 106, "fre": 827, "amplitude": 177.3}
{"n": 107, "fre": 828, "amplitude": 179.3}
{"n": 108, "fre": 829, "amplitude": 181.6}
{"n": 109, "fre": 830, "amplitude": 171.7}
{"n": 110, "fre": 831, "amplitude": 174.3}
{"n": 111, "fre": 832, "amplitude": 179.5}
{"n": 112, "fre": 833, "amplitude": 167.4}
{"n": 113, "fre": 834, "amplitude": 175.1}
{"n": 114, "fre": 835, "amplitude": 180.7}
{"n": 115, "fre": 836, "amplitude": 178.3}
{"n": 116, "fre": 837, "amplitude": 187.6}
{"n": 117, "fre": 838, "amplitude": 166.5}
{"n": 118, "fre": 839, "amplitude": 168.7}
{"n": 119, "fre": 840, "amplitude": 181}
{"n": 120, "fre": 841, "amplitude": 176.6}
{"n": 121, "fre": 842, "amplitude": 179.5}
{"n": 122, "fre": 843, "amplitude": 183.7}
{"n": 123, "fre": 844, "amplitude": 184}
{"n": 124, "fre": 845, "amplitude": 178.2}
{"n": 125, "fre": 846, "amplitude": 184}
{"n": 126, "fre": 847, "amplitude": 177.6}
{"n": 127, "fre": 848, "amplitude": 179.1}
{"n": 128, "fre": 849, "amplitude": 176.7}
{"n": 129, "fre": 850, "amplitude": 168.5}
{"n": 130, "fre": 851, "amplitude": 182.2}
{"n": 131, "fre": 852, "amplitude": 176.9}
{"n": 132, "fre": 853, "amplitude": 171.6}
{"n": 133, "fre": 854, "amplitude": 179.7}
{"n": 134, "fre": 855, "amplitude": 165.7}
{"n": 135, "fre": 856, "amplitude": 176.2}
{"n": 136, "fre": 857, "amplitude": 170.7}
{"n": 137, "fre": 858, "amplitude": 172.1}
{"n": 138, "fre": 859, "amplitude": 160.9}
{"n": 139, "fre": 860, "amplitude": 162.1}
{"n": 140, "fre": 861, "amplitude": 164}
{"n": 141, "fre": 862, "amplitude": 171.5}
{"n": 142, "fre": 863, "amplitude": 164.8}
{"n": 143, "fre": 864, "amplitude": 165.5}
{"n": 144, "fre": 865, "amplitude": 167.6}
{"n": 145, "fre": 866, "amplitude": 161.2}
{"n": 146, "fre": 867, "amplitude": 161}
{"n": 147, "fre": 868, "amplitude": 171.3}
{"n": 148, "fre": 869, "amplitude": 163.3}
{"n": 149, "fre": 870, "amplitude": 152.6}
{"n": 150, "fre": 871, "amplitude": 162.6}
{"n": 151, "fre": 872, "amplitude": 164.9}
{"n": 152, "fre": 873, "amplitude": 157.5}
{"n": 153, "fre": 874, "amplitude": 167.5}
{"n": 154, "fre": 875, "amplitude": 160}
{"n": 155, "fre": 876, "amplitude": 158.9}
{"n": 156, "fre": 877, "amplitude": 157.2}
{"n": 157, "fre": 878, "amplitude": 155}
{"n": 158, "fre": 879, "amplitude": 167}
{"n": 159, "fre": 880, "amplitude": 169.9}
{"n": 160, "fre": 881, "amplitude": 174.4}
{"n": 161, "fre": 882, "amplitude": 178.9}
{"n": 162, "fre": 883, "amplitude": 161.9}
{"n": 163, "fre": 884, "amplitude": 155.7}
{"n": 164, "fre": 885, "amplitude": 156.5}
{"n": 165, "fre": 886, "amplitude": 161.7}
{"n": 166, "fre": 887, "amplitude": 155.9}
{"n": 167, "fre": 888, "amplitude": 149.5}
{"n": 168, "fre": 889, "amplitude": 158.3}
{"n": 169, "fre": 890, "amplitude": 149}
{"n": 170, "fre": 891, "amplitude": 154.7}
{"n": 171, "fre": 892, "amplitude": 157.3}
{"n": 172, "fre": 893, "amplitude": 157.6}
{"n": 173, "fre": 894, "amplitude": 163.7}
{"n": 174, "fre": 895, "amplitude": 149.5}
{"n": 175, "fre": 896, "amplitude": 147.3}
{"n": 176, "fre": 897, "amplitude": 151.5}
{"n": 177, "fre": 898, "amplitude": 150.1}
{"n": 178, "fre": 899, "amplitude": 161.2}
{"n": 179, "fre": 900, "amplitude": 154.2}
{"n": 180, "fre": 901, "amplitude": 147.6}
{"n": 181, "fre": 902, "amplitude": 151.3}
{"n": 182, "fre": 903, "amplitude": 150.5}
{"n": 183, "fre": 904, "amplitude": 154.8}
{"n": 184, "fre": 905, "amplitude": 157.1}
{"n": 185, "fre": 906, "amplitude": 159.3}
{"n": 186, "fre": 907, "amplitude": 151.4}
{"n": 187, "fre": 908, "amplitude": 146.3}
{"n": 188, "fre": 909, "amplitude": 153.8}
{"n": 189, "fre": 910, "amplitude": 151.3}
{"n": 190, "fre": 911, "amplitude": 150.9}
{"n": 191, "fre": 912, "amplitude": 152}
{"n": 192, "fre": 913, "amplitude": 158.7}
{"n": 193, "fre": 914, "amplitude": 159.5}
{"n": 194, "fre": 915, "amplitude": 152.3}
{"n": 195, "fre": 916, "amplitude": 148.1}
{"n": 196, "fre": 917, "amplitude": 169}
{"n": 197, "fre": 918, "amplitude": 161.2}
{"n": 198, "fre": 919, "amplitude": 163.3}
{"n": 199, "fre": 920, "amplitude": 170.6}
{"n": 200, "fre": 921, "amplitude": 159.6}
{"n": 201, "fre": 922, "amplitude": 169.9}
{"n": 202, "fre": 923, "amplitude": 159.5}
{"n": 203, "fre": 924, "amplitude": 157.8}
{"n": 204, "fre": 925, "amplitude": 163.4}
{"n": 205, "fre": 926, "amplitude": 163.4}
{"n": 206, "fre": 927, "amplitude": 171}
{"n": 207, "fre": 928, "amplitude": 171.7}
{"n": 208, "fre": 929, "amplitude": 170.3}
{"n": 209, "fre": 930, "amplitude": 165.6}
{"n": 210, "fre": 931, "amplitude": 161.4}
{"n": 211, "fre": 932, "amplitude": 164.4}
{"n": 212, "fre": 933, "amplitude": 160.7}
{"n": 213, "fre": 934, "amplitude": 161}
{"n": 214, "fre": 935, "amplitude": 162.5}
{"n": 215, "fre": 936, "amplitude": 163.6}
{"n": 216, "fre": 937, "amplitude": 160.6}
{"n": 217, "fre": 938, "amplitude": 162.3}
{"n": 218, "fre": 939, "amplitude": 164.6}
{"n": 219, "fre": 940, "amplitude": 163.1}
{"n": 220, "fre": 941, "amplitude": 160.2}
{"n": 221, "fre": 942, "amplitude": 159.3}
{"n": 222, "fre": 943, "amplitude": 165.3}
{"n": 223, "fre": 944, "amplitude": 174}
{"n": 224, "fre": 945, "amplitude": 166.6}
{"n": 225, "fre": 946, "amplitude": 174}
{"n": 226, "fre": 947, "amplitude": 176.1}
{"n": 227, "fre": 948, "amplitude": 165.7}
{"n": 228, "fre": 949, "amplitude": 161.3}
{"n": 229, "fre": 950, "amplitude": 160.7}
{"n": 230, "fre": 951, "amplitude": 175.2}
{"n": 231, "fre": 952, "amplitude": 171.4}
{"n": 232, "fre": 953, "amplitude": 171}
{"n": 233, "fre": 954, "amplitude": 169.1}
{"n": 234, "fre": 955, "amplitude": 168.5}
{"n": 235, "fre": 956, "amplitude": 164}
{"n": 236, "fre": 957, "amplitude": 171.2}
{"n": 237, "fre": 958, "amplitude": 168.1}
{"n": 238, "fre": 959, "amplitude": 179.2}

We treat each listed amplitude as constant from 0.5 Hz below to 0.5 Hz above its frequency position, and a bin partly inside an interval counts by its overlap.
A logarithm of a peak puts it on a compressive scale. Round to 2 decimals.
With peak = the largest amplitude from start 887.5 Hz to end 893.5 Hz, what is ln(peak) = 5.06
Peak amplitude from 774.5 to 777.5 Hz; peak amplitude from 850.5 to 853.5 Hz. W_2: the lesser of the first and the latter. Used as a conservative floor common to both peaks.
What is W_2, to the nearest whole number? 182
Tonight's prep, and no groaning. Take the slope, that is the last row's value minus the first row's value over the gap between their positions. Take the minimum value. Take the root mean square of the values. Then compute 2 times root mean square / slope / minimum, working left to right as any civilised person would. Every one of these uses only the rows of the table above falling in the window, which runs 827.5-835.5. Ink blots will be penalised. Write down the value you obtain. 11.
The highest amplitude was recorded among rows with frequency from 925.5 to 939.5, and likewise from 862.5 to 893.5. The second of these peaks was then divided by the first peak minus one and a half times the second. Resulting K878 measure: -1.85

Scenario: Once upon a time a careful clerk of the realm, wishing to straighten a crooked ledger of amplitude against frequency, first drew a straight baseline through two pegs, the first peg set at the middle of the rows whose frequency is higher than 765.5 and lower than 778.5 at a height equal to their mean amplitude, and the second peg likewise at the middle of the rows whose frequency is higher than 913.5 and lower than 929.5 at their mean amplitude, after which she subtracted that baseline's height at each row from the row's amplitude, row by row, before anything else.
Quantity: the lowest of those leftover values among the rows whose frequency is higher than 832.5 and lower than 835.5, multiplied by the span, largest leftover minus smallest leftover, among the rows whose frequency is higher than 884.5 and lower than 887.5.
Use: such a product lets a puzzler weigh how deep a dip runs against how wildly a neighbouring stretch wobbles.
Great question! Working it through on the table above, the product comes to -28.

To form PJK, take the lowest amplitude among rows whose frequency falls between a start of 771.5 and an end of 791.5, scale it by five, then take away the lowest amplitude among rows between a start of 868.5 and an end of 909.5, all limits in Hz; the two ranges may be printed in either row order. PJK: 674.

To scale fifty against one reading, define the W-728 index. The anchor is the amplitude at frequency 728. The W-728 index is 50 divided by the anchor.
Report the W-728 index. 0.341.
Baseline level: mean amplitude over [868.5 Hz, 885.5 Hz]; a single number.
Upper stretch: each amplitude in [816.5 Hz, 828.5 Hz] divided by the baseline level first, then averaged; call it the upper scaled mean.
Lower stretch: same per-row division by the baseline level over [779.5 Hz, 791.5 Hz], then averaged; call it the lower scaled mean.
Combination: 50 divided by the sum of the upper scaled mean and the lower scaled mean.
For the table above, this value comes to 22.2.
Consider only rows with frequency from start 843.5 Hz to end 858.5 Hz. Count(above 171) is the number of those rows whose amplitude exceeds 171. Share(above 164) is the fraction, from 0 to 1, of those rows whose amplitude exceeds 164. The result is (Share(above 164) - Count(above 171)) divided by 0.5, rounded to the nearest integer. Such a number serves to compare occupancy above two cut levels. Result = -22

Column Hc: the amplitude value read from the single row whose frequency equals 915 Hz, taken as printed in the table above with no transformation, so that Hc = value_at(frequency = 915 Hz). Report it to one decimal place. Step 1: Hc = 152.3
